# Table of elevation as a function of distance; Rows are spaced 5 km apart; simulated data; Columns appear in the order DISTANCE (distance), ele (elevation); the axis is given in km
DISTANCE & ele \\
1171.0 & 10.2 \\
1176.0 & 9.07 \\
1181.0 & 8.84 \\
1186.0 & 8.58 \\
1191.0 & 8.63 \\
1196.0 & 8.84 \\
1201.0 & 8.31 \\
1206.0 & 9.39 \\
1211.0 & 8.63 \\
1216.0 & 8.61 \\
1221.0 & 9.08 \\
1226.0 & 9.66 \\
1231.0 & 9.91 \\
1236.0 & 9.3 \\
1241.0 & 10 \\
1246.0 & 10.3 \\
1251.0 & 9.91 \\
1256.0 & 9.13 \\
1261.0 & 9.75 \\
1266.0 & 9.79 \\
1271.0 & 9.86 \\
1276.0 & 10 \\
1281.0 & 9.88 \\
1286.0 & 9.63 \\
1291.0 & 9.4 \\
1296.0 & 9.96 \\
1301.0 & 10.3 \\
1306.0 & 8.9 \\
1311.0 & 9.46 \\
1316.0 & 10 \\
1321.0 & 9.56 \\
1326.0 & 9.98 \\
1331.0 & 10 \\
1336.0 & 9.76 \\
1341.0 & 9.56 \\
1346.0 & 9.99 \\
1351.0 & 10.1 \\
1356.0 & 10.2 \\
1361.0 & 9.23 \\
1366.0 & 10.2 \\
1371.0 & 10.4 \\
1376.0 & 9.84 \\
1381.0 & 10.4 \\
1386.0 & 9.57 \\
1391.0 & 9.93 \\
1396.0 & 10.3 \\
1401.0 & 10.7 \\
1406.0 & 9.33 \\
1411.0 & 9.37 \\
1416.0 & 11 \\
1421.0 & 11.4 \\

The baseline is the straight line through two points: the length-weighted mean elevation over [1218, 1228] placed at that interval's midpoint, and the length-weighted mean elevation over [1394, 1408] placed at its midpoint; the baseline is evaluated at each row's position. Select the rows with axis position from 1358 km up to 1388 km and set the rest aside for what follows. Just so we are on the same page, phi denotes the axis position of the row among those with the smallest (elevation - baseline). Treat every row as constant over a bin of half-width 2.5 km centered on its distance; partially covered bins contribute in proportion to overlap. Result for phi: 1361.0 km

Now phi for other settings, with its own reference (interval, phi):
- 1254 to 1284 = 1256.0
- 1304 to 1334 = 1306.0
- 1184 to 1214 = 1201.0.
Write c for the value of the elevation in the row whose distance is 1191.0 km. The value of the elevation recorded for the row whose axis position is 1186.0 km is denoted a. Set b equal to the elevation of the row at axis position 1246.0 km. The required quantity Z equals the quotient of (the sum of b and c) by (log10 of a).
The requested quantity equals 20.3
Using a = 8.58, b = 10.3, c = 8.63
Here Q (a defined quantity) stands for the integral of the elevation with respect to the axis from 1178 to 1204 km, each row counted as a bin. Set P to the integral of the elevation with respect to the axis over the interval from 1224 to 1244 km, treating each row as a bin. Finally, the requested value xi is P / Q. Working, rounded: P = 195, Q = 225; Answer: 0.9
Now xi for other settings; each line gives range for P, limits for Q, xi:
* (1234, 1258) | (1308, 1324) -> 1.5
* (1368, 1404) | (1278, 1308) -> 1.3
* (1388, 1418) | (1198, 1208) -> 3.4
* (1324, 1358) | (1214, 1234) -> 1.8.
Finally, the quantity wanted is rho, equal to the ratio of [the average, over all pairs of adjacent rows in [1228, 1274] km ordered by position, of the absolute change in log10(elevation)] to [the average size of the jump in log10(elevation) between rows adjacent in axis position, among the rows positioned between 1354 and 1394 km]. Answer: 0.71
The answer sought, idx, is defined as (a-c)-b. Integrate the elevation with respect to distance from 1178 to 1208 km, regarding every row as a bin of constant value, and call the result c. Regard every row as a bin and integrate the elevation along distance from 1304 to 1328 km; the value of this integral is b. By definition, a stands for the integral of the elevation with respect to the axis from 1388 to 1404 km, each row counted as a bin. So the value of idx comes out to -329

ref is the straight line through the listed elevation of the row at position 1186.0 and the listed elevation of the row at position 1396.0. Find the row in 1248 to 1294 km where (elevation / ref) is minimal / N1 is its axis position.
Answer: 1291.0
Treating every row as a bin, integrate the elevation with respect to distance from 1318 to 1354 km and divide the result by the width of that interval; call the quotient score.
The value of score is 9.9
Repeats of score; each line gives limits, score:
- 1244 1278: 9.8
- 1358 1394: 9.9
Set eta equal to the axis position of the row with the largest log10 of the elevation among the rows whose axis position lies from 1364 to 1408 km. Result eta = 1401.0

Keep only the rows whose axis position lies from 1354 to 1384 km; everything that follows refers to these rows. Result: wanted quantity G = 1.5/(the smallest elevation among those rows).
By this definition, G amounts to 0.163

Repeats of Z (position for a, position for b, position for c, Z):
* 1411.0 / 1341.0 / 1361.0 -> 19.3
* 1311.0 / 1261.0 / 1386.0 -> 19.8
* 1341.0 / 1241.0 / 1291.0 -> 19.8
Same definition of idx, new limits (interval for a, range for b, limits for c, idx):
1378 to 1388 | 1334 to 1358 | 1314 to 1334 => -336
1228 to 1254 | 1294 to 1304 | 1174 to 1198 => -55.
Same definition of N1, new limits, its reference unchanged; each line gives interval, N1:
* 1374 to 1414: 1406.0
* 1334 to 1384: 1361.0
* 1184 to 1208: 1201.0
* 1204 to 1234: 1216.0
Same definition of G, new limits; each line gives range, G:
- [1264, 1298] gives 0.160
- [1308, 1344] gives 0.159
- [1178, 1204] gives 0.181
